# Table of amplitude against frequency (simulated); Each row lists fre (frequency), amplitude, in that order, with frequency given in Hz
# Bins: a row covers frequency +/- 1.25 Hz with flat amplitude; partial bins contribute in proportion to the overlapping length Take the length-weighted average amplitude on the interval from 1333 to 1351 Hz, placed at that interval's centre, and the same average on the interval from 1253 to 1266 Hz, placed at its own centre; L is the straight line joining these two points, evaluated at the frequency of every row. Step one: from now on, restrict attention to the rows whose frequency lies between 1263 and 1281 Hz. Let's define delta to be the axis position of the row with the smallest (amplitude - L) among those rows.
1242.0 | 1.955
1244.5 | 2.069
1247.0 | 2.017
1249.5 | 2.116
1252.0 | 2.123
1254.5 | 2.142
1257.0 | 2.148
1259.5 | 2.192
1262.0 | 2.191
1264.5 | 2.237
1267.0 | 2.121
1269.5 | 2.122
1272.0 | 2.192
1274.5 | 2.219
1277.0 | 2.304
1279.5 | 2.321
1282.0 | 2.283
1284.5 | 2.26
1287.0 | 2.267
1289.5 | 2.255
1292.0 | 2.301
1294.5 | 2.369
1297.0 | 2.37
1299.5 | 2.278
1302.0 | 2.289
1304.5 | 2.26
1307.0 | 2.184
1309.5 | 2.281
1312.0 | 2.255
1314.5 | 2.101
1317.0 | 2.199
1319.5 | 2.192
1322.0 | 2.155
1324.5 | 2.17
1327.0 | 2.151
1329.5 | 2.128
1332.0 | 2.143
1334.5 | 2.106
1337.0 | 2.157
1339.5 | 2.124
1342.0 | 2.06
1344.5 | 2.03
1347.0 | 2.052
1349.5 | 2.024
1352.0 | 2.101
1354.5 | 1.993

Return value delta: 1267.0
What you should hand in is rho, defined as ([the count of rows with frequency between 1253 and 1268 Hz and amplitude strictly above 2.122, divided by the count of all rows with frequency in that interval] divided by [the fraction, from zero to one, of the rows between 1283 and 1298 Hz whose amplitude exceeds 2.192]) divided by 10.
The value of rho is 0.083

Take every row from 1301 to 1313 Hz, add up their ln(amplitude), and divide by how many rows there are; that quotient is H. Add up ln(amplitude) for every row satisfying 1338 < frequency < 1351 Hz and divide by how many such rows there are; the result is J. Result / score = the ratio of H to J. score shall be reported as 1.13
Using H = 0.81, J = 0.722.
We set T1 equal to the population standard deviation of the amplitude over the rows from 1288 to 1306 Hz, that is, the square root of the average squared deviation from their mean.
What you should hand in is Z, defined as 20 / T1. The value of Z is 450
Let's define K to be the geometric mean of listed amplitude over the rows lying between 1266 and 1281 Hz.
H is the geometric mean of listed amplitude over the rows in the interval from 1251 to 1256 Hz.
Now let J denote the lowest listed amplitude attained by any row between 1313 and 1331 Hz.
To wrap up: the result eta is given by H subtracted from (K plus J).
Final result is 2.18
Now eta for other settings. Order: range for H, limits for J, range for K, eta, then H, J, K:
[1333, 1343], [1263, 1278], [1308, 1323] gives 2.21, 2.11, 2.121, 2.20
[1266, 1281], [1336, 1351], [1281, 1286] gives 2.08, 2.21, 2.024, 2.27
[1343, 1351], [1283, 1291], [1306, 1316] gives 2.42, 2.04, 2.255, 2.20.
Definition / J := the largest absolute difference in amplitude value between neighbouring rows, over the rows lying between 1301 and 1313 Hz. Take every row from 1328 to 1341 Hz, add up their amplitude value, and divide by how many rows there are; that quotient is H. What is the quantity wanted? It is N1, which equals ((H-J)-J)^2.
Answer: 3.75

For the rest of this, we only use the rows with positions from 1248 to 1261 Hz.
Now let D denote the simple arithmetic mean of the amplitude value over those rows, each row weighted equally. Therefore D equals 2.14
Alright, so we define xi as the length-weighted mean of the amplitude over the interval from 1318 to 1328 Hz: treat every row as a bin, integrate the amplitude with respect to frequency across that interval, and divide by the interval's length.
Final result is 2.17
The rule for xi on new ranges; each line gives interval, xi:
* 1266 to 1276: 2.17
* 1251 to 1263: 2.16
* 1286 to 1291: 2.26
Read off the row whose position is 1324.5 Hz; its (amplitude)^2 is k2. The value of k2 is 4.71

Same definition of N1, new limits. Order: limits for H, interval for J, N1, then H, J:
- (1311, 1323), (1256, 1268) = 3.80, 2.18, 0.12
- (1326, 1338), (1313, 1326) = 3.77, 2.14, 0.10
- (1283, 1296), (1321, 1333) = 5.04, 2.29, 0.02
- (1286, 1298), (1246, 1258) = 4.47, 2.31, 0.10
